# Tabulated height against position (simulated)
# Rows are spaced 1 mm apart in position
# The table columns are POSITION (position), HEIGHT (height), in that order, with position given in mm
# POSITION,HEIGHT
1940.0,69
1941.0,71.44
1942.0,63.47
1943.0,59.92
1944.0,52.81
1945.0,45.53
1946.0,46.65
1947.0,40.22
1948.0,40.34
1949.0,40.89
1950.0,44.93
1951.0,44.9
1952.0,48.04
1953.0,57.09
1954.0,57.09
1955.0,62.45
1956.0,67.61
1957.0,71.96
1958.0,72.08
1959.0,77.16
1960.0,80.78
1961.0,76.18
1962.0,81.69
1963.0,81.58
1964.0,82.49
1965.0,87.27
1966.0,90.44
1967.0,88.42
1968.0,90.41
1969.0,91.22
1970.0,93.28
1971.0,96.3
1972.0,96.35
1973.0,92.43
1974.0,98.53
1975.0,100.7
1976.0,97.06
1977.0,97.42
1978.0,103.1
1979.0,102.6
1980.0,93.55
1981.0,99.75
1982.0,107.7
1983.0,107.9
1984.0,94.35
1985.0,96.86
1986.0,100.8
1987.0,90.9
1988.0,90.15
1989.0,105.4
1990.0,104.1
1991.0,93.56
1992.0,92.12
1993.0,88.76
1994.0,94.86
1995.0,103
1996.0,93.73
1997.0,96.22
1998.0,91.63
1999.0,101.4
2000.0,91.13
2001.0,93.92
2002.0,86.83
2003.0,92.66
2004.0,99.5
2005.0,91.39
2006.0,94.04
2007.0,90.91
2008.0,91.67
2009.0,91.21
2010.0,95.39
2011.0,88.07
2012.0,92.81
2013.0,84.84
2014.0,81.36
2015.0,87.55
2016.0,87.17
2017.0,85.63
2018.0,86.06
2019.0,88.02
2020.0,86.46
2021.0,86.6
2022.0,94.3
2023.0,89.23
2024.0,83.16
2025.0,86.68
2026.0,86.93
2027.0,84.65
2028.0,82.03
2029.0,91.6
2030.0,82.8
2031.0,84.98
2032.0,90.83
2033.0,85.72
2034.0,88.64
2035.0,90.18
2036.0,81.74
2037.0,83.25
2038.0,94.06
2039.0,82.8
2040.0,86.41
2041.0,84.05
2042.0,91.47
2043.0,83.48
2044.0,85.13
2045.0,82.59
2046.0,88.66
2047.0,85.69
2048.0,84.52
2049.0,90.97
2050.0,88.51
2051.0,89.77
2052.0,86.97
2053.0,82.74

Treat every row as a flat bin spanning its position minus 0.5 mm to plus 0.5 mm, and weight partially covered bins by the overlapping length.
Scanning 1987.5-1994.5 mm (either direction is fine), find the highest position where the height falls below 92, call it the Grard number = 1993.0 mm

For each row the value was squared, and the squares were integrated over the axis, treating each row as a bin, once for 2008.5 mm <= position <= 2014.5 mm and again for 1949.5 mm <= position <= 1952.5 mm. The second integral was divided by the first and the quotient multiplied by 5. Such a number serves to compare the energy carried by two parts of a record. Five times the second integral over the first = 0.7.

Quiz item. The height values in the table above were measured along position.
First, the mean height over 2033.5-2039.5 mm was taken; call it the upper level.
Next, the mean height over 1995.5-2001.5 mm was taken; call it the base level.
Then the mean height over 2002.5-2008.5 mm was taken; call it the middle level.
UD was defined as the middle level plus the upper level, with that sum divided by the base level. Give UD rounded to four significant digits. 1.903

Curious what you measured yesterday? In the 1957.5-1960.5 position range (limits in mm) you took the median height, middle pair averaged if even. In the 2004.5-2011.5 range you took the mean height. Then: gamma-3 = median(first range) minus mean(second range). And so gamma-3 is -15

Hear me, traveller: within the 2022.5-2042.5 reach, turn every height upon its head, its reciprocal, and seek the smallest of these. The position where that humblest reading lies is 2038.0 mm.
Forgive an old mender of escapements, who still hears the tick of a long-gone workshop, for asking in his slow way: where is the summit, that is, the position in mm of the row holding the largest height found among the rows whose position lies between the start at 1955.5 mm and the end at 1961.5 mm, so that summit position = 1960.0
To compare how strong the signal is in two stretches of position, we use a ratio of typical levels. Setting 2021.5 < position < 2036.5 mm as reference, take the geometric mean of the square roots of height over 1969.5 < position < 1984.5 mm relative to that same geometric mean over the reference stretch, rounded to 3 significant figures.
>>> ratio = 1.07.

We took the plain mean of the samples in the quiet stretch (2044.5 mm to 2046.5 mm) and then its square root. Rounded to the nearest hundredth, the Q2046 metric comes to 9.25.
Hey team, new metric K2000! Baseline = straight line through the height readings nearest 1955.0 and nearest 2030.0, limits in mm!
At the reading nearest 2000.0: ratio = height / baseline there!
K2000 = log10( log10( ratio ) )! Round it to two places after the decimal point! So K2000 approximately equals -1.06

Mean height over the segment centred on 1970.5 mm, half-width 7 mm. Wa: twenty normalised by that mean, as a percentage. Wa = 21.5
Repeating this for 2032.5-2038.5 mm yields 22.9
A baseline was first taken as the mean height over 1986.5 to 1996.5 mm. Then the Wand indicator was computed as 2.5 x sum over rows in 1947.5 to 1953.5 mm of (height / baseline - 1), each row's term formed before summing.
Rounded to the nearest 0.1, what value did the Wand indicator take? -7.8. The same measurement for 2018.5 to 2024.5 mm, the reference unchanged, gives -1.2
